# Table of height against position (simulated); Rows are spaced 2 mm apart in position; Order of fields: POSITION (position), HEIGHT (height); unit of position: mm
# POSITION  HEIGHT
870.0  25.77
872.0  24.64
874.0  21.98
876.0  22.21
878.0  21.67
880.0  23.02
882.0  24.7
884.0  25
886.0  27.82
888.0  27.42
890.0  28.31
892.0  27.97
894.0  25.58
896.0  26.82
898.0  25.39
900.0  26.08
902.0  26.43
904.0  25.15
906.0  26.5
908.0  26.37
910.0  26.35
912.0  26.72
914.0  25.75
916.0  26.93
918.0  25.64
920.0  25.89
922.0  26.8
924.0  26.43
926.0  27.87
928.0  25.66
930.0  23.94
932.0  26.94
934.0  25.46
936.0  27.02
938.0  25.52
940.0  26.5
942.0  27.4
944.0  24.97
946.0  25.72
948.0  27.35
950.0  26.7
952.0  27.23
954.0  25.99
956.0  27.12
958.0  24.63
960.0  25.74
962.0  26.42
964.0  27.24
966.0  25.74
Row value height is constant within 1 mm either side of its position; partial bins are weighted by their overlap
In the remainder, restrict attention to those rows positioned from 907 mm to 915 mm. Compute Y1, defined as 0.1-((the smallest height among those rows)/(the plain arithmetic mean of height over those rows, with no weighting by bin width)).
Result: -0.88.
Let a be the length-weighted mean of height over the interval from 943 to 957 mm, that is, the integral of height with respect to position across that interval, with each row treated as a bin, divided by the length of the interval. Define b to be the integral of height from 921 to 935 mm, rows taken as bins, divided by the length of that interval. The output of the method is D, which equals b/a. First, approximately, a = 26.4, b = 26.2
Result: 0.99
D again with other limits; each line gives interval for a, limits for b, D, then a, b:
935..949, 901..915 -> 0.99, 26.4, 26.2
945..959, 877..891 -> 0.96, 26.4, 25.4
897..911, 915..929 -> 1.02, 26.0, 26.5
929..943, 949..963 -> 1.01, 26.1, 26.3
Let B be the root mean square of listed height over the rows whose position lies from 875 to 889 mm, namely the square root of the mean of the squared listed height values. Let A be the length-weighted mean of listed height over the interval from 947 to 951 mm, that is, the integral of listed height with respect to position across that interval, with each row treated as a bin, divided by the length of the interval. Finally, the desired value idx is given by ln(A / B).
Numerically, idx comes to 0.092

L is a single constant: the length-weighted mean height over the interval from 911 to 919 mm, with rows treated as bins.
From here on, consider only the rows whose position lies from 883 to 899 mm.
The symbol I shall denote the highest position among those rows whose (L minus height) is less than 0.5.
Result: 896.0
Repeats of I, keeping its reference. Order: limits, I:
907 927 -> 926.0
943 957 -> 956.0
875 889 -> 888.0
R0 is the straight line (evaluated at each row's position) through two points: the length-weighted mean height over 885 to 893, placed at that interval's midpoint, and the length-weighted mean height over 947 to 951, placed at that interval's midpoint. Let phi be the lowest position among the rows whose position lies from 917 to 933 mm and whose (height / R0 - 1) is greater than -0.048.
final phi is 922.0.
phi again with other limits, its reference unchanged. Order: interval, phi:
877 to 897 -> 886.0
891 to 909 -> 892.0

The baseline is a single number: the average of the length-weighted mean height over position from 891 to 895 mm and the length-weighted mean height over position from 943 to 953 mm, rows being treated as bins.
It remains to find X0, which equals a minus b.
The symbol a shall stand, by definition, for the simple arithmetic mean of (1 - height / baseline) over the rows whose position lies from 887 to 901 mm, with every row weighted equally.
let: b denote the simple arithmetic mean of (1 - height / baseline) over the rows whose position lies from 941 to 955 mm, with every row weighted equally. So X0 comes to -0.01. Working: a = -0.008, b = 0.004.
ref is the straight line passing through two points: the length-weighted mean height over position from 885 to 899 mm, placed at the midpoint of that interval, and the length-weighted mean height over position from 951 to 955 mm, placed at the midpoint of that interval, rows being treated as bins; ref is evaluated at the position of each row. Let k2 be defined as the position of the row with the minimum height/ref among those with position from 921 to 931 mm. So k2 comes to 930.0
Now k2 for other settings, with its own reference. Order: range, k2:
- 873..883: 878.0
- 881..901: 882.0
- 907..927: 918.0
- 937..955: 944.0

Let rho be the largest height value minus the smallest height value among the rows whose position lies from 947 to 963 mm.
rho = 2.7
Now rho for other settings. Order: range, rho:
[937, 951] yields 2.4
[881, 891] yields 3.6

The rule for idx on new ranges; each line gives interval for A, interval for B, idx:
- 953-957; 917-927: 0.001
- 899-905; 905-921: -0.015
